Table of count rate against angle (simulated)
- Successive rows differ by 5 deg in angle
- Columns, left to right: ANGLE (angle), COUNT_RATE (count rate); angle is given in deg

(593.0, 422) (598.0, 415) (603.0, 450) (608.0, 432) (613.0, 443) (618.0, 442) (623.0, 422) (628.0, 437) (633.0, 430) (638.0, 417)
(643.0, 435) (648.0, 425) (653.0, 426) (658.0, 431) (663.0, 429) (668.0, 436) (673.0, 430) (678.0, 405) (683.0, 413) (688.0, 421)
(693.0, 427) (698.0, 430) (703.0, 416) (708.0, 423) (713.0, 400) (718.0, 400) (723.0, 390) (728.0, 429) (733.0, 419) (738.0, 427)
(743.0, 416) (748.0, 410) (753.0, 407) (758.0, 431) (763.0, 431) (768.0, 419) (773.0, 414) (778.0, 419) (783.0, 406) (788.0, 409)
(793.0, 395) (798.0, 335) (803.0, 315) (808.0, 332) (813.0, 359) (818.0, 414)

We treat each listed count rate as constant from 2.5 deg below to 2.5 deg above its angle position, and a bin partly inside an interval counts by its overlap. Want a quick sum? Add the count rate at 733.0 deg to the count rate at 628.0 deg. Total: 856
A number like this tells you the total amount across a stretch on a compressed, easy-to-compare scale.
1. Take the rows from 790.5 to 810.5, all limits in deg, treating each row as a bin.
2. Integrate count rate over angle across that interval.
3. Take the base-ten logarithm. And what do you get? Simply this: 3.84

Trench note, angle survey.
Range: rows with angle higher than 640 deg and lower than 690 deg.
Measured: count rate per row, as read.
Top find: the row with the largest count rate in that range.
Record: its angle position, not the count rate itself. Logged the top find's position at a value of 668.0 deg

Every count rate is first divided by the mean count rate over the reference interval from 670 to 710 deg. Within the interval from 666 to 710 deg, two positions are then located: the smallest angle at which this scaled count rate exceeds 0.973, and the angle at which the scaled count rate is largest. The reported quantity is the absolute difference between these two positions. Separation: 0 deg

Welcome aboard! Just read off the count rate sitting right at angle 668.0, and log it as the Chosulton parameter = 436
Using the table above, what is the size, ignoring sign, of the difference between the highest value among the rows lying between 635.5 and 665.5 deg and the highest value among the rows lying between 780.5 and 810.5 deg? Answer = 26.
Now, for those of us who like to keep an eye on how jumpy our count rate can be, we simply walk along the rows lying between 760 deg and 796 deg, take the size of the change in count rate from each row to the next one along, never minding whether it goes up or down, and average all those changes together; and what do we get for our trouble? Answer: 8.7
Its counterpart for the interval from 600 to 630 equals 13.0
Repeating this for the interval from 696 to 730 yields 15.5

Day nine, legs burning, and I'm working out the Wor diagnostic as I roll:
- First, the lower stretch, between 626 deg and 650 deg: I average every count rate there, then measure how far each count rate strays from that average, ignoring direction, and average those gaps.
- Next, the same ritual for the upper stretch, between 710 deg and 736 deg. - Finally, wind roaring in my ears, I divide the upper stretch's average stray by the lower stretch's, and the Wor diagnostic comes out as 2.10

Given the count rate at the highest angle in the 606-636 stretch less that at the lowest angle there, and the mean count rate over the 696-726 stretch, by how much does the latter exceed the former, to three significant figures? 412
